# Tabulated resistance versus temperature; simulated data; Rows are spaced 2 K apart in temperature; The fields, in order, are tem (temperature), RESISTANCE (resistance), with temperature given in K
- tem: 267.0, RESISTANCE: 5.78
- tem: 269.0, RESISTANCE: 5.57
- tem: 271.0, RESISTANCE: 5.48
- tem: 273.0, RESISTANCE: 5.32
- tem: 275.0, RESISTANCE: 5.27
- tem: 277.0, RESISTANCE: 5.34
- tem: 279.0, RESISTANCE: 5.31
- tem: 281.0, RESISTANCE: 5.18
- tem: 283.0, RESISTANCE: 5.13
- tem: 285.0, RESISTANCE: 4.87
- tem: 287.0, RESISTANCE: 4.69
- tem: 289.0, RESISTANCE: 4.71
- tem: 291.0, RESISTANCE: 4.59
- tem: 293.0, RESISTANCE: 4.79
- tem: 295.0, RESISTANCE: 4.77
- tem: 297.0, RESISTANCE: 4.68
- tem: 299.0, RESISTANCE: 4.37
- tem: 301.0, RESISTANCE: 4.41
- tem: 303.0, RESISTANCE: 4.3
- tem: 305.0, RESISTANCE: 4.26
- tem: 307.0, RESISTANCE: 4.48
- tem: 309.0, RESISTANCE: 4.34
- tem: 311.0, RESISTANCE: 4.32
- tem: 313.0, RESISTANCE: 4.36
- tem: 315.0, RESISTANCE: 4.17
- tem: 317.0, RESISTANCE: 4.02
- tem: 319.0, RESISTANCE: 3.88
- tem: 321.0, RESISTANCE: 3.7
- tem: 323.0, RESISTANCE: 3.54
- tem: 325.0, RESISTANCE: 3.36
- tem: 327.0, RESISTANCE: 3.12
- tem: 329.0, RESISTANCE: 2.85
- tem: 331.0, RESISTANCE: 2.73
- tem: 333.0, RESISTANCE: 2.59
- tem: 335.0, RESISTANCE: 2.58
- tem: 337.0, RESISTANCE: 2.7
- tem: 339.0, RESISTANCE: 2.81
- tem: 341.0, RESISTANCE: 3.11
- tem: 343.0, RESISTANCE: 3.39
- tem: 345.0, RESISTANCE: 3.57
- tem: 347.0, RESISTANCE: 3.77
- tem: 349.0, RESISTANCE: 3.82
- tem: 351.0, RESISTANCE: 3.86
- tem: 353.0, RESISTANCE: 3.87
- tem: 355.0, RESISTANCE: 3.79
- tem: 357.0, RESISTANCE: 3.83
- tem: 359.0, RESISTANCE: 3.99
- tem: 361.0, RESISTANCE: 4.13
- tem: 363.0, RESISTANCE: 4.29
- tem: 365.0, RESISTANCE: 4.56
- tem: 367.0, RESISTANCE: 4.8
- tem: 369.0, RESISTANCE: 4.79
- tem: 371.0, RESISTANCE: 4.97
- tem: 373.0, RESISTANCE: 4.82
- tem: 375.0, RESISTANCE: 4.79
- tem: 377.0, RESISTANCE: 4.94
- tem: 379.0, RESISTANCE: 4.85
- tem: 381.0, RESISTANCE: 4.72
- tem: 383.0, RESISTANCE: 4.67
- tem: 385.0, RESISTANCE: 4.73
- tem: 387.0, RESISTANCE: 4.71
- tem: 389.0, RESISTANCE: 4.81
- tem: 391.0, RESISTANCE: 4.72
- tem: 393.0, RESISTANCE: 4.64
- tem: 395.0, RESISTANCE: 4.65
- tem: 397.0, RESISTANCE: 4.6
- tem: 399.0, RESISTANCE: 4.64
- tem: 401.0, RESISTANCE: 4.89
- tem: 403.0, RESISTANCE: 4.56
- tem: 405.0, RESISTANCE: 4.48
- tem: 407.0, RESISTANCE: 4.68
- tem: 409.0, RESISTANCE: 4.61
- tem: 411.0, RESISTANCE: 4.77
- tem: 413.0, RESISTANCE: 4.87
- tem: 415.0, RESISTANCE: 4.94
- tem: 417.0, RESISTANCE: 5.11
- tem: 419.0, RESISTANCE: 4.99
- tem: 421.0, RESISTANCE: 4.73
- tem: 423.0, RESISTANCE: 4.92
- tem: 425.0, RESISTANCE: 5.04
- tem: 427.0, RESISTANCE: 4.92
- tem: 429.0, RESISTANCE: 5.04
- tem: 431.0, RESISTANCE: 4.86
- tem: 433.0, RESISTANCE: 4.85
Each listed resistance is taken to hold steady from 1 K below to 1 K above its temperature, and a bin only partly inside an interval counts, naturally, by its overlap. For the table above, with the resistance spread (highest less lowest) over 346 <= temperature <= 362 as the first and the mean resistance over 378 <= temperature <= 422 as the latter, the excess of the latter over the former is 4.38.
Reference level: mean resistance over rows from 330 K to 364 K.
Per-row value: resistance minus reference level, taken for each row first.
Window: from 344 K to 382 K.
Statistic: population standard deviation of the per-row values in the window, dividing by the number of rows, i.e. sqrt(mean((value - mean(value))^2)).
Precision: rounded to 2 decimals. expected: 0.48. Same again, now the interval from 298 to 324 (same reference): 0.28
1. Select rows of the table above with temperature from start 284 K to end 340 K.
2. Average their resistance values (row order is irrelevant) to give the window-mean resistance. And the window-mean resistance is 3.9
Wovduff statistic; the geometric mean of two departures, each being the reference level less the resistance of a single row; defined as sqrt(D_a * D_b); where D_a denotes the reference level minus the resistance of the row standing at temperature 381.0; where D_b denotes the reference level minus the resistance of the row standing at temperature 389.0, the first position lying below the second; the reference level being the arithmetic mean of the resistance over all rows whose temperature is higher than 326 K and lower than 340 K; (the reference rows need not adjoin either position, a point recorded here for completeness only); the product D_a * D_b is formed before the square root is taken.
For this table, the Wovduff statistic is 2.00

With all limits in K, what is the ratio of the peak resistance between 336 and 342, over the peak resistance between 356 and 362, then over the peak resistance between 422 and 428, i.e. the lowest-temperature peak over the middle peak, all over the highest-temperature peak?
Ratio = 0.15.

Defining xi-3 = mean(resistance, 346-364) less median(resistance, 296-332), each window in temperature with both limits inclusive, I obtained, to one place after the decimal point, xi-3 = -0.3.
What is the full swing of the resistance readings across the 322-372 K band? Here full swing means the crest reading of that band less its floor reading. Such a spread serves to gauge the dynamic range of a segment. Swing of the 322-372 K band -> 2.4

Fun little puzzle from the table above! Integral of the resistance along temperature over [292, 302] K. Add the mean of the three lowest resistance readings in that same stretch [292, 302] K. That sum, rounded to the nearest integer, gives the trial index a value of 51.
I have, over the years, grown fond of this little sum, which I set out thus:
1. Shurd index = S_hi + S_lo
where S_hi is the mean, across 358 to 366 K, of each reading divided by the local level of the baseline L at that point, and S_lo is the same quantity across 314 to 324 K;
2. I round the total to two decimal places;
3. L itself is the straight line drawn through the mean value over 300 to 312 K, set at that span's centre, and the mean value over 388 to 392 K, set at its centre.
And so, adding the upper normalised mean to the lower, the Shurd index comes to 1.79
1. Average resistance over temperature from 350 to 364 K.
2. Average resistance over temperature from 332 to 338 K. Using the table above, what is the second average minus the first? -1.34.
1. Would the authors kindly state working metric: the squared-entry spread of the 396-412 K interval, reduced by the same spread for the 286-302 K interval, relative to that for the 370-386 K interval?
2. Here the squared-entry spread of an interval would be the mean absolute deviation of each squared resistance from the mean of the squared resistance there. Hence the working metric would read -0.3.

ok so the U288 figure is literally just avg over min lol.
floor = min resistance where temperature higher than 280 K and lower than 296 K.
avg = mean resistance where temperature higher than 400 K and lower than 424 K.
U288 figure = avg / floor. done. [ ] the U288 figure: 1.04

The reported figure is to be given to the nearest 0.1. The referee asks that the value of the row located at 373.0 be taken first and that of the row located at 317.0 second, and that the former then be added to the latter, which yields 8.8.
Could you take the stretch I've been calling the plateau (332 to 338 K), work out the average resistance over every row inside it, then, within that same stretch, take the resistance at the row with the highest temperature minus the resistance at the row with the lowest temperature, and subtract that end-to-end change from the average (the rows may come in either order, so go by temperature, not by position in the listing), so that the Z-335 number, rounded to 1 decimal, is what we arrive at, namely 2.5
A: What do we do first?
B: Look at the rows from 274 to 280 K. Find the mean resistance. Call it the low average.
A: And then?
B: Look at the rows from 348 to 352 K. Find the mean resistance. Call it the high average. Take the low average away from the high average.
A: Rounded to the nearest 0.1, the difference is -1.5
